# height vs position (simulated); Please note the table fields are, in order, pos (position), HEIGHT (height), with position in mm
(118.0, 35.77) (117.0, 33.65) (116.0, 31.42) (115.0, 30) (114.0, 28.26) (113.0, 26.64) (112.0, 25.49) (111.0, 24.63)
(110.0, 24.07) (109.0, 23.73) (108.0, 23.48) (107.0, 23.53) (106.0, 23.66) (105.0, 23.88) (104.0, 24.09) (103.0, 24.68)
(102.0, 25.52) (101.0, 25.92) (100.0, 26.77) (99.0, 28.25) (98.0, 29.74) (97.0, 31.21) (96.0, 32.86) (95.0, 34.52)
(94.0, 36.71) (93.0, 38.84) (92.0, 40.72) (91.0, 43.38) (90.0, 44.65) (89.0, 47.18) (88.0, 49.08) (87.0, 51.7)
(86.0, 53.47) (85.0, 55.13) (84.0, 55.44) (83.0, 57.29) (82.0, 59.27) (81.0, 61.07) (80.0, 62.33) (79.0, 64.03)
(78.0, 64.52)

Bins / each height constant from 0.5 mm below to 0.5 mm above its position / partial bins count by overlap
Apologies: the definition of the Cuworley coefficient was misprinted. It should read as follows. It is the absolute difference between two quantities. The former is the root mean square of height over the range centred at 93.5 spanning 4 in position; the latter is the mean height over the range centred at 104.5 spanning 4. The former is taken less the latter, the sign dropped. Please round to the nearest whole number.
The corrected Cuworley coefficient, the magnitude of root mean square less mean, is 14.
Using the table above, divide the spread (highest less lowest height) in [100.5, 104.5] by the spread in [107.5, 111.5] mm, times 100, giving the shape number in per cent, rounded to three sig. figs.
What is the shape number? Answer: 159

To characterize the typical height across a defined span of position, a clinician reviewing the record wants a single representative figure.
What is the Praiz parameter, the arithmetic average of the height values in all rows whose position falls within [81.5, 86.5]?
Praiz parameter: 56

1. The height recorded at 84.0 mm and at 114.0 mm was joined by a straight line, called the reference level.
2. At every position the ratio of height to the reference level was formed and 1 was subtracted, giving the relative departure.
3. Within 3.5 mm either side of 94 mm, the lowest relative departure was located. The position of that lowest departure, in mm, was 97.0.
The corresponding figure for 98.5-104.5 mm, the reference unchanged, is 104.0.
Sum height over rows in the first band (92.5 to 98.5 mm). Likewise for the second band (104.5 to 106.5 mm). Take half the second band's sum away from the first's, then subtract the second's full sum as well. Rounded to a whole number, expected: 133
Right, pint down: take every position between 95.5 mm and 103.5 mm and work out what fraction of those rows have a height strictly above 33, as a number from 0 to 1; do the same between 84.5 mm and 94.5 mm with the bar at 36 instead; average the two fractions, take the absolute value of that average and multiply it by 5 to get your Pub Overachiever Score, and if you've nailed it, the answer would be 2.5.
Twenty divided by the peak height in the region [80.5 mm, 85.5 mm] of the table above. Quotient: 0.33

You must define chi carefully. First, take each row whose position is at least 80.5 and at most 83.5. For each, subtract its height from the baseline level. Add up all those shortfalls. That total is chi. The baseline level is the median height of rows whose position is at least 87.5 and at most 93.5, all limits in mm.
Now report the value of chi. -46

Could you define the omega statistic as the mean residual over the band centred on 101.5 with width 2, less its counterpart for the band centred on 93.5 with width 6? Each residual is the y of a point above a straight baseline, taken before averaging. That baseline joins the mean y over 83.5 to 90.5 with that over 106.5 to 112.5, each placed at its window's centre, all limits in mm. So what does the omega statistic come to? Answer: -2.6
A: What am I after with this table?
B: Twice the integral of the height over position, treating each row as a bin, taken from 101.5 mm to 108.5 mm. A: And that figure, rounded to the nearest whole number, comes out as 338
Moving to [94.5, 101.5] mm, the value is 419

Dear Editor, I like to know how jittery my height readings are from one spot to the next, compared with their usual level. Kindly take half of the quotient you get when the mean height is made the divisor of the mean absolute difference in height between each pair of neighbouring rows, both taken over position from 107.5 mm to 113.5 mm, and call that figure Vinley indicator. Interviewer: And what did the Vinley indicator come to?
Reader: 0.013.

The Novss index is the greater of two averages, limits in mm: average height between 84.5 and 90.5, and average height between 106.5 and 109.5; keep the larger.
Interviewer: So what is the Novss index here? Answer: 50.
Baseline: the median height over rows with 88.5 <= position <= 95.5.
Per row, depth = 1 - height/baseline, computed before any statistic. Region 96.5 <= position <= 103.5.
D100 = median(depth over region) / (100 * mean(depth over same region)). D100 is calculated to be 0.0105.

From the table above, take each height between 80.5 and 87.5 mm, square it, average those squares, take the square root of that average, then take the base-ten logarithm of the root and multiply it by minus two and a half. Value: -4.4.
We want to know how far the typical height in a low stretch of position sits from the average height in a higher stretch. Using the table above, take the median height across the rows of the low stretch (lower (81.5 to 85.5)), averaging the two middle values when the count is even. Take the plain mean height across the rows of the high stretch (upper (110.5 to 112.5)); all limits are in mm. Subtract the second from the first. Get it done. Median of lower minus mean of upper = 31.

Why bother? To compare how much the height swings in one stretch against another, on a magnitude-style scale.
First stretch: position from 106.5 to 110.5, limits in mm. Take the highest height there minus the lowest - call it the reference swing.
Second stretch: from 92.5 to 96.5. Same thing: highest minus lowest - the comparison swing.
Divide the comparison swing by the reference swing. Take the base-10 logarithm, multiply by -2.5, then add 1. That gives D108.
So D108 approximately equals -1.5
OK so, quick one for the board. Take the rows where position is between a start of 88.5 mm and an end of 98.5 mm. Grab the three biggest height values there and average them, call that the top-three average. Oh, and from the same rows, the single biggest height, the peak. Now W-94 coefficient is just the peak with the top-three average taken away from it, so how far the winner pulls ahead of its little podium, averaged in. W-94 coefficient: 2.1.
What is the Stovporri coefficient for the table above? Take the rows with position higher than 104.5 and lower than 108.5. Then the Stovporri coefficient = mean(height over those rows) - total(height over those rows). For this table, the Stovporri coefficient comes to -71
